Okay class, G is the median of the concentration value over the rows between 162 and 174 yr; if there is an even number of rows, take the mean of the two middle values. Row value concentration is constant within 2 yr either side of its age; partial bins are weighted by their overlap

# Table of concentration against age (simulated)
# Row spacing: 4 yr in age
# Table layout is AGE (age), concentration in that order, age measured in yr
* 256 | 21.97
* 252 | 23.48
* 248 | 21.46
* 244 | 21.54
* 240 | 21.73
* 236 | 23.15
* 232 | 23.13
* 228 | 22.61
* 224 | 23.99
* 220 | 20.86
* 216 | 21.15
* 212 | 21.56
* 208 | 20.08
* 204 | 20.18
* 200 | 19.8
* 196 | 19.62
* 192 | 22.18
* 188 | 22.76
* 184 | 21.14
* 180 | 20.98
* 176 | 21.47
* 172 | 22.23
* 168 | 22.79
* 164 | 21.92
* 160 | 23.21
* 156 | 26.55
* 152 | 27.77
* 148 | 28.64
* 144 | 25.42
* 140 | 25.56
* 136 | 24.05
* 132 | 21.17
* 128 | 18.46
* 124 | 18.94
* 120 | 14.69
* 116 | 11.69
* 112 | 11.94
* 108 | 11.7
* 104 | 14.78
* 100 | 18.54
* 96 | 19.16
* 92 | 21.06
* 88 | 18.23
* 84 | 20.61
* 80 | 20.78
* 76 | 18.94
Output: 22.2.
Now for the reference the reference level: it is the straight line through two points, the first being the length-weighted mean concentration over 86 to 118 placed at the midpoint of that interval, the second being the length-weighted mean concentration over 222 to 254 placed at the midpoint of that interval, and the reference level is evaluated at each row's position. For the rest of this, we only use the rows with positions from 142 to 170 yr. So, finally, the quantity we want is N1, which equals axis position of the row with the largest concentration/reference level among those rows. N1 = 148 yr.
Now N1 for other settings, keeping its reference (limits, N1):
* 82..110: 84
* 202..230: 224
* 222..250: 224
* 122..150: 148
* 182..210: 188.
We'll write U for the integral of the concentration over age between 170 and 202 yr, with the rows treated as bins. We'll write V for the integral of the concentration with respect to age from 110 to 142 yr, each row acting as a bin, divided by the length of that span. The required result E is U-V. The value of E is 662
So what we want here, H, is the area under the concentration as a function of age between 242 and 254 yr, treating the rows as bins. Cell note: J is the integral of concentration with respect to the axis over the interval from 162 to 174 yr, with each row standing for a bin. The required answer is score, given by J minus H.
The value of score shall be 2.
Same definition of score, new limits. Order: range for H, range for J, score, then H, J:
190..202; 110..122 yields -93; 246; 153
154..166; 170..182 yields -28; 287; 259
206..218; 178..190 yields 8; 251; 260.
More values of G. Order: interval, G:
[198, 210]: 20.1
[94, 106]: 18.5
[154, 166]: 23.2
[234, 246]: 21.7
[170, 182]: 21.5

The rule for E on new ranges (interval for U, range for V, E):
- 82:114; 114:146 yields 524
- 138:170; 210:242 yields 785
